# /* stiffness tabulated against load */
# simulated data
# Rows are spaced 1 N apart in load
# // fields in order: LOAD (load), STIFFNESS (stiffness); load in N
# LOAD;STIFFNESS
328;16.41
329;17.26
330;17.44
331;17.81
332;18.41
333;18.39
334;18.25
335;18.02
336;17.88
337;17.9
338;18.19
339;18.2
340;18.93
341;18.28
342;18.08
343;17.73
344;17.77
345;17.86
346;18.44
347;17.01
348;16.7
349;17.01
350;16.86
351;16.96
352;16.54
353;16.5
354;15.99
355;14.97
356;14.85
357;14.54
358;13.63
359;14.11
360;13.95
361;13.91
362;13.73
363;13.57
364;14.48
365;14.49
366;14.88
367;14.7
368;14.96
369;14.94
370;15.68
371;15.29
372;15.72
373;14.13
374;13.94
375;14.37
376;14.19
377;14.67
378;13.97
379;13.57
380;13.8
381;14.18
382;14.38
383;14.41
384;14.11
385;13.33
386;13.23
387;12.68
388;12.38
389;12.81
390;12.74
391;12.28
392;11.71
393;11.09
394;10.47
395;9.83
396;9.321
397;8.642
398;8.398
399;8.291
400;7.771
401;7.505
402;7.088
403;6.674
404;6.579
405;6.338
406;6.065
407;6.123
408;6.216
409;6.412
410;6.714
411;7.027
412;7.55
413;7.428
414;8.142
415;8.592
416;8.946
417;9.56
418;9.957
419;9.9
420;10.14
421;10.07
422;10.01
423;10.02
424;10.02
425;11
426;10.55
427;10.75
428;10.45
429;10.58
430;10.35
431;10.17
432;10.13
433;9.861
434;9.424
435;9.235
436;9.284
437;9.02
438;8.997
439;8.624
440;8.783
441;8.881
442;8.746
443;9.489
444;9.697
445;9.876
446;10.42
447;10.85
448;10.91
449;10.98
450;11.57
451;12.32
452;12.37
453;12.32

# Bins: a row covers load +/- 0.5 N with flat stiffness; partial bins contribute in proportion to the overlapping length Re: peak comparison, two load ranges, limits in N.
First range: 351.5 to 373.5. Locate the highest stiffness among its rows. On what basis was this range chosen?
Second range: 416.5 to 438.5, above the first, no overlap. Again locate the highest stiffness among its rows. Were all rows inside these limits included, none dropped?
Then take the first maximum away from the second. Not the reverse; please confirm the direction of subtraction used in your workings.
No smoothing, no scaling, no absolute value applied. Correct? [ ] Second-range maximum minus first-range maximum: -5.5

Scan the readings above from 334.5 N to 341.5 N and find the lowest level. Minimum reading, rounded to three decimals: 17.880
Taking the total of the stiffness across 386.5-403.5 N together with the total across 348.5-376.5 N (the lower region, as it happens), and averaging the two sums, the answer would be 294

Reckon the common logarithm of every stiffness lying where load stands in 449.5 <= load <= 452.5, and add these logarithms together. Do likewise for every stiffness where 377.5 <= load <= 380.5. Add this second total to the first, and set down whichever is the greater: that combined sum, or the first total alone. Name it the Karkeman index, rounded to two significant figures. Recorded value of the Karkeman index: 6.7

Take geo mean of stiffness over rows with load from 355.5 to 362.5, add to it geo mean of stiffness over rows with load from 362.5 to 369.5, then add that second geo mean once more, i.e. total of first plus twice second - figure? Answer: 43.2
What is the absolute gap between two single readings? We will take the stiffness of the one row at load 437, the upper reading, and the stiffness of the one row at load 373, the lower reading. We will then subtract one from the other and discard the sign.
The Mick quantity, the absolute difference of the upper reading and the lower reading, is 5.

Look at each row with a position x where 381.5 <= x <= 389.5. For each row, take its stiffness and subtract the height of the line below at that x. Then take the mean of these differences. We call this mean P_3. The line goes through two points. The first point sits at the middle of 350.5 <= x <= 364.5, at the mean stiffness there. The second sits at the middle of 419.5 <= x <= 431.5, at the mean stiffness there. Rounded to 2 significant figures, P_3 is 0.43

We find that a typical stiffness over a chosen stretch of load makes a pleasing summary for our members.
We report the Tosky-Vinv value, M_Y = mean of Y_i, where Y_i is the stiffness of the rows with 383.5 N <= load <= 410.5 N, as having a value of 9.4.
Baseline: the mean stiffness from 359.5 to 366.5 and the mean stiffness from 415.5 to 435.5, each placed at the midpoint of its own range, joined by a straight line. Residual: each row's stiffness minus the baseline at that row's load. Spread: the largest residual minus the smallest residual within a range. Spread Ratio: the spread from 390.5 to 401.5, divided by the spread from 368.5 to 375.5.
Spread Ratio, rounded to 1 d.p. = 2.5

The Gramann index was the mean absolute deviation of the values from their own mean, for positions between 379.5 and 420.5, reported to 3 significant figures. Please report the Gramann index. 2.37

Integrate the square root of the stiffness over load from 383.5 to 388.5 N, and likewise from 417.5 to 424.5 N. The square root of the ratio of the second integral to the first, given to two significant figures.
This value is 1.1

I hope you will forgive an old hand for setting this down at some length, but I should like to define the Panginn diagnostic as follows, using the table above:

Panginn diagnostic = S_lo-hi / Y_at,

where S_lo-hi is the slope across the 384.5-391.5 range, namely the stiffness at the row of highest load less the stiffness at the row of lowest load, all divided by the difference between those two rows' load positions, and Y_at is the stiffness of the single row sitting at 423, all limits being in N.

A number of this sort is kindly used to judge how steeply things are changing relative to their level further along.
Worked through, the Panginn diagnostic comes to -0.017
